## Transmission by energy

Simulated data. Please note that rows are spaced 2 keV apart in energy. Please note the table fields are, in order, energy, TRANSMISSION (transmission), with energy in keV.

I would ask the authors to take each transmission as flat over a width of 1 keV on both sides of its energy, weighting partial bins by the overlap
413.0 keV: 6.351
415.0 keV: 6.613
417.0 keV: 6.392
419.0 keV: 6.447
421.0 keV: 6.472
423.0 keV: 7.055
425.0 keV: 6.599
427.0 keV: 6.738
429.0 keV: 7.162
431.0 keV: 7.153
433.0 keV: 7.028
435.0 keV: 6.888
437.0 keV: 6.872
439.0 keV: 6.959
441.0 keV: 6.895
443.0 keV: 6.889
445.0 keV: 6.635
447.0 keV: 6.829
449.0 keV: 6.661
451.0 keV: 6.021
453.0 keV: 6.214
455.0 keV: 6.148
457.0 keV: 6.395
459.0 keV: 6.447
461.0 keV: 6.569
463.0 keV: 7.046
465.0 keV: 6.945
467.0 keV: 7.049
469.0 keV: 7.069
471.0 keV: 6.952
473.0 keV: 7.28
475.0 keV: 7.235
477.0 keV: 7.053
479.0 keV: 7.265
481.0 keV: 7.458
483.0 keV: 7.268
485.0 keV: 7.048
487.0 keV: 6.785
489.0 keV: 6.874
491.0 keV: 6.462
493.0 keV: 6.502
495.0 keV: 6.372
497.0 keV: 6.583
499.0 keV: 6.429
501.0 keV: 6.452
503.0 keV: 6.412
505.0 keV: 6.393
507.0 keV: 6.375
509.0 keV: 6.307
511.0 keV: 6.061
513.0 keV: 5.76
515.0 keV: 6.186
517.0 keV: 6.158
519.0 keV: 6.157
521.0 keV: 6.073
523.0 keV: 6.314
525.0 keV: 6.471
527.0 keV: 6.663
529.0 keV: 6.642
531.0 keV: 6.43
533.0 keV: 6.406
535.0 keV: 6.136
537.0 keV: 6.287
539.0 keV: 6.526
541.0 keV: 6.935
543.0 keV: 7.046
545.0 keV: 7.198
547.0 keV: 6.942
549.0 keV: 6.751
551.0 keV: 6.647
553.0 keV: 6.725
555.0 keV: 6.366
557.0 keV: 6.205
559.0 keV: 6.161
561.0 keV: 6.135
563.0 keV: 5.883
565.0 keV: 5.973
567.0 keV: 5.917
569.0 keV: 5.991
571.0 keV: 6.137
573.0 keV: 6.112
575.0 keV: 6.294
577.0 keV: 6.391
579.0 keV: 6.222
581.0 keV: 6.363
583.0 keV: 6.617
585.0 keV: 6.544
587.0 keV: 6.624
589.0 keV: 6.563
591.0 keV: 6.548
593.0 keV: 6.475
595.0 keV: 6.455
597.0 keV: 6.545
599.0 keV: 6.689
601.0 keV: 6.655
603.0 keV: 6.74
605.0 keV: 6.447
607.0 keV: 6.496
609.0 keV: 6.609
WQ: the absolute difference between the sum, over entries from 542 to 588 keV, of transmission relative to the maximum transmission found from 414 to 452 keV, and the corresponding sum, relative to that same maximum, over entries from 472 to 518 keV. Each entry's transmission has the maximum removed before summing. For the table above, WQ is 5.5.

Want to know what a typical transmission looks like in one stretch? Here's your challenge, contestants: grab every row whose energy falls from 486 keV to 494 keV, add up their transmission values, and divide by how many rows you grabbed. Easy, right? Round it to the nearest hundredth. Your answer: 6.66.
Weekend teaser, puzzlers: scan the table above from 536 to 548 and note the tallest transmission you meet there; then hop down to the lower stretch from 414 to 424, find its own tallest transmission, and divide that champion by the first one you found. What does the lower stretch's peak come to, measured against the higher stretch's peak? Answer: 0.98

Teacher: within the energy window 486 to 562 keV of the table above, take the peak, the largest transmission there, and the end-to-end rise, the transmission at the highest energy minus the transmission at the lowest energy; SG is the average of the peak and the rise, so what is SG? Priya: 3.27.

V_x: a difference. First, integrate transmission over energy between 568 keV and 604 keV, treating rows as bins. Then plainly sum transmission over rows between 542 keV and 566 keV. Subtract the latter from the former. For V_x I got 154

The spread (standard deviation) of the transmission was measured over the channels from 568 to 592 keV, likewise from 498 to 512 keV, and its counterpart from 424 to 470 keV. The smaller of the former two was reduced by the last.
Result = -0.19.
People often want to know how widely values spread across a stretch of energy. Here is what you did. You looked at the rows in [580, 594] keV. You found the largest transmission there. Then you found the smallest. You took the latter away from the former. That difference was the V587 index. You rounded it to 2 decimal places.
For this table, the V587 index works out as 0.26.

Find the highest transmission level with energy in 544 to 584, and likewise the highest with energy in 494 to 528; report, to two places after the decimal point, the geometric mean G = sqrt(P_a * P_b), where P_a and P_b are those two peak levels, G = 6.93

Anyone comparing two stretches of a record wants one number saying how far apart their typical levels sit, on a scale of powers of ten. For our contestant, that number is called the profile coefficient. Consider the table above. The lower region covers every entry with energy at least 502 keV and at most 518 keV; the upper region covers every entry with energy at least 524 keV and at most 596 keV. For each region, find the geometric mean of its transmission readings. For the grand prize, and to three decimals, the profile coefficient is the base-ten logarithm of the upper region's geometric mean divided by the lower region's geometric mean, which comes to 0.016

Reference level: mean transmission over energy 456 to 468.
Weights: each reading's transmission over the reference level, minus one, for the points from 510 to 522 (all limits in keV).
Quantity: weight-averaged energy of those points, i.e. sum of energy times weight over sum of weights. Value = 515.7 keV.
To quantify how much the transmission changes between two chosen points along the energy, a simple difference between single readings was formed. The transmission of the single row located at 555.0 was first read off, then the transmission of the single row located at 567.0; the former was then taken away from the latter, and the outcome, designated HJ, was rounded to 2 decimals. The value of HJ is -0.45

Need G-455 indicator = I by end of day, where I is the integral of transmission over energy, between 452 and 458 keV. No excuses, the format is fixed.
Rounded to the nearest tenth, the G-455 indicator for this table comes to 37.5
